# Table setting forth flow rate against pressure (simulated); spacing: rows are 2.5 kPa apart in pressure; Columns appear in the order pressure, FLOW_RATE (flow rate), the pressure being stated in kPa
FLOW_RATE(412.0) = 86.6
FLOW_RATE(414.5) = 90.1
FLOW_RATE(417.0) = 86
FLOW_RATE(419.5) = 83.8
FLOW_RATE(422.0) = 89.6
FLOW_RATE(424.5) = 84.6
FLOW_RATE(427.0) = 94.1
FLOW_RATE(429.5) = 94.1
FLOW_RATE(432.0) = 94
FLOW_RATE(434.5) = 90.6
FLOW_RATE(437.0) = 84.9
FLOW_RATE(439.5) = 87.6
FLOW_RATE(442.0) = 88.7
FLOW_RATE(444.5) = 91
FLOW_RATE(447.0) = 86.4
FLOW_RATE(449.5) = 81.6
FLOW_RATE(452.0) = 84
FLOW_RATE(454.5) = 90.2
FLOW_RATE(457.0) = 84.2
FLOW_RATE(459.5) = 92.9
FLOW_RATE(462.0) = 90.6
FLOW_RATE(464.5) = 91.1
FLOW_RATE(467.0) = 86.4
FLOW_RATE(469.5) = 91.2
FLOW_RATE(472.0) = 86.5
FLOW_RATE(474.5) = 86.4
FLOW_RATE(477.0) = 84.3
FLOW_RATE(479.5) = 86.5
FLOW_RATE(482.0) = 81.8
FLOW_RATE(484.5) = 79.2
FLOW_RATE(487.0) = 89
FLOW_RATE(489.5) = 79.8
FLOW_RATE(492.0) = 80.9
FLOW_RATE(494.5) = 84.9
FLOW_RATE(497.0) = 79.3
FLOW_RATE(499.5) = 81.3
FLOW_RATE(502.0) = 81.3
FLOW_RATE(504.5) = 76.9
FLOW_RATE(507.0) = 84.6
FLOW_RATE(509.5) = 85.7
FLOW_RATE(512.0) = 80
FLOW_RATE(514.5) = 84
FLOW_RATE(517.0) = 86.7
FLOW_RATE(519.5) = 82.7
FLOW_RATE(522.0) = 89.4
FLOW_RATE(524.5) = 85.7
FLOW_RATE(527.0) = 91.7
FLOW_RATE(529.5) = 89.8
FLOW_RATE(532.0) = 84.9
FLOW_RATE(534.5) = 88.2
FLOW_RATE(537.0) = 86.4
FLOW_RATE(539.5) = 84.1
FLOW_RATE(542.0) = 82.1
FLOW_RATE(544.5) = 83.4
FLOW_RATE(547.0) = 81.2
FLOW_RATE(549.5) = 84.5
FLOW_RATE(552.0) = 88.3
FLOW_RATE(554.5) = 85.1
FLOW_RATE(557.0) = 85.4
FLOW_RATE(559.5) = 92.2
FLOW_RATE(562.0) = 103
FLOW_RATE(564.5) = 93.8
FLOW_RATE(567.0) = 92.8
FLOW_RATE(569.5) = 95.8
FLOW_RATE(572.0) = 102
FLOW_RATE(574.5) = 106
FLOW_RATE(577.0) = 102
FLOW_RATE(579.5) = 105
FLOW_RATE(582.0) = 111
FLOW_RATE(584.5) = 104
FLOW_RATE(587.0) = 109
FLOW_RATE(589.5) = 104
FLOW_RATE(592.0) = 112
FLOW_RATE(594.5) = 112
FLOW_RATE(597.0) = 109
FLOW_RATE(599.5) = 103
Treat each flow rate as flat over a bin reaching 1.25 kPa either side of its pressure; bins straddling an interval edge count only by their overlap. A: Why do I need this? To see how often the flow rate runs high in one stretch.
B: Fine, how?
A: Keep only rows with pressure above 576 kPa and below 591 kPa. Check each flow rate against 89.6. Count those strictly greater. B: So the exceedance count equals 6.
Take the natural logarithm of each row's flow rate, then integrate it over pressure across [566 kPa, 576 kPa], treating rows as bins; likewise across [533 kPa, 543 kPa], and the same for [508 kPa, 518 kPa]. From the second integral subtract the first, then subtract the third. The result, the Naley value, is -45.8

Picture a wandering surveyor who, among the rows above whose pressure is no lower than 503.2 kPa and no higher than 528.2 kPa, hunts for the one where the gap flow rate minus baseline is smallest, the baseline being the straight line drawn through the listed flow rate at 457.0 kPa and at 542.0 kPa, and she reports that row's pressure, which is 504.5 kPa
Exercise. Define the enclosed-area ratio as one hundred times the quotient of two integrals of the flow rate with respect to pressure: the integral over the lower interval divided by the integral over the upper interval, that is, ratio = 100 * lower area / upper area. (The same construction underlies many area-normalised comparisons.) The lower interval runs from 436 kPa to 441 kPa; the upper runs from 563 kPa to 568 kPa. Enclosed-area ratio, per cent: 92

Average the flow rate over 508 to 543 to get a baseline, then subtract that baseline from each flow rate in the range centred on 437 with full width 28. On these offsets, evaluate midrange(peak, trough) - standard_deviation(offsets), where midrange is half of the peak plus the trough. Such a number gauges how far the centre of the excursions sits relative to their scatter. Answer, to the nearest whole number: -2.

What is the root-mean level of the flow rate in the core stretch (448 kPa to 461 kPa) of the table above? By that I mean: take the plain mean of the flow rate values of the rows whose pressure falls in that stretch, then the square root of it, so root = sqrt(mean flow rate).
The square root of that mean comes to 9.3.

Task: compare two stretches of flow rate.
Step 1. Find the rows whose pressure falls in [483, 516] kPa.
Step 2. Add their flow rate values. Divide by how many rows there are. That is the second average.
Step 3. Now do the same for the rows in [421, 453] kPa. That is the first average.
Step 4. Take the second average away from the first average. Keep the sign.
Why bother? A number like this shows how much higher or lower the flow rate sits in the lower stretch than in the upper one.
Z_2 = 6.5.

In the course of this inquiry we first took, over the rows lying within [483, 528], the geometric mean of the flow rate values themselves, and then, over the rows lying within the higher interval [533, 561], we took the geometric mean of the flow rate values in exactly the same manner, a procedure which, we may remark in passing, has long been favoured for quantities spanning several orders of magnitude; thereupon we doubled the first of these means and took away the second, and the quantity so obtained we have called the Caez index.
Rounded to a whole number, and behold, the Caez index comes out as 81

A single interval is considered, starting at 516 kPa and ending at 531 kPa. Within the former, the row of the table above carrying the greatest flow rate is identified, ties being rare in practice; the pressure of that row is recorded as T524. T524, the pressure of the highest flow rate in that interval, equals 527.0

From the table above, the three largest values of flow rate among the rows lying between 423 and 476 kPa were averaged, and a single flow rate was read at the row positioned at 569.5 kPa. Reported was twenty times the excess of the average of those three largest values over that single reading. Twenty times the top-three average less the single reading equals -35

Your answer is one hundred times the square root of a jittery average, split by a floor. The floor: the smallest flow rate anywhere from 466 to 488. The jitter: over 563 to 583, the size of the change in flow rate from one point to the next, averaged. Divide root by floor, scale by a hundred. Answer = 2.49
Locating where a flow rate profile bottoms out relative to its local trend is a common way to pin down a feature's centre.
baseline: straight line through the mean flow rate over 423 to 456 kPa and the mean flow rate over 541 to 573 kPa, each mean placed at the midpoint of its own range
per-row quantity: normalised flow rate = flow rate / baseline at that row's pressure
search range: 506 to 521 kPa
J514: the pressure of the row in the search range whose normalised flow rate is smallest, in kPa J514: 512.0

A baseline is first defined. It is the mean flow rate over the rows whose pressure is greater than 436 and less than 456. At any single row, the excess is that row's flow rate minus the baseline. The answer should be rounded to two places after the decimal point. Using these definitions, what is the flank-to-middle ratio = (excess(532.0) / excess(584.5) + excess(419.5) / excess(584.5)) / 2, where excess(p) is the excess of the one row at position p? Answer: -0.14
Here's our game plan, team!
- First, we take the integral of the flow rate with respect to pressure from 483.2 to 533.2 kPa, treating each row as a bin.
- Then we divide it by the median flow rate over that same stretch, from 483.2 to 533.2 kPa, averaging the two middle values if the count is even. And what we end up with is 50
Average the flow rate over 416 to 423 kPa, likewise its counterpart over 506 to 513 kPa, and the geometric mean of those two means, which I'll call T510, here 84.9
